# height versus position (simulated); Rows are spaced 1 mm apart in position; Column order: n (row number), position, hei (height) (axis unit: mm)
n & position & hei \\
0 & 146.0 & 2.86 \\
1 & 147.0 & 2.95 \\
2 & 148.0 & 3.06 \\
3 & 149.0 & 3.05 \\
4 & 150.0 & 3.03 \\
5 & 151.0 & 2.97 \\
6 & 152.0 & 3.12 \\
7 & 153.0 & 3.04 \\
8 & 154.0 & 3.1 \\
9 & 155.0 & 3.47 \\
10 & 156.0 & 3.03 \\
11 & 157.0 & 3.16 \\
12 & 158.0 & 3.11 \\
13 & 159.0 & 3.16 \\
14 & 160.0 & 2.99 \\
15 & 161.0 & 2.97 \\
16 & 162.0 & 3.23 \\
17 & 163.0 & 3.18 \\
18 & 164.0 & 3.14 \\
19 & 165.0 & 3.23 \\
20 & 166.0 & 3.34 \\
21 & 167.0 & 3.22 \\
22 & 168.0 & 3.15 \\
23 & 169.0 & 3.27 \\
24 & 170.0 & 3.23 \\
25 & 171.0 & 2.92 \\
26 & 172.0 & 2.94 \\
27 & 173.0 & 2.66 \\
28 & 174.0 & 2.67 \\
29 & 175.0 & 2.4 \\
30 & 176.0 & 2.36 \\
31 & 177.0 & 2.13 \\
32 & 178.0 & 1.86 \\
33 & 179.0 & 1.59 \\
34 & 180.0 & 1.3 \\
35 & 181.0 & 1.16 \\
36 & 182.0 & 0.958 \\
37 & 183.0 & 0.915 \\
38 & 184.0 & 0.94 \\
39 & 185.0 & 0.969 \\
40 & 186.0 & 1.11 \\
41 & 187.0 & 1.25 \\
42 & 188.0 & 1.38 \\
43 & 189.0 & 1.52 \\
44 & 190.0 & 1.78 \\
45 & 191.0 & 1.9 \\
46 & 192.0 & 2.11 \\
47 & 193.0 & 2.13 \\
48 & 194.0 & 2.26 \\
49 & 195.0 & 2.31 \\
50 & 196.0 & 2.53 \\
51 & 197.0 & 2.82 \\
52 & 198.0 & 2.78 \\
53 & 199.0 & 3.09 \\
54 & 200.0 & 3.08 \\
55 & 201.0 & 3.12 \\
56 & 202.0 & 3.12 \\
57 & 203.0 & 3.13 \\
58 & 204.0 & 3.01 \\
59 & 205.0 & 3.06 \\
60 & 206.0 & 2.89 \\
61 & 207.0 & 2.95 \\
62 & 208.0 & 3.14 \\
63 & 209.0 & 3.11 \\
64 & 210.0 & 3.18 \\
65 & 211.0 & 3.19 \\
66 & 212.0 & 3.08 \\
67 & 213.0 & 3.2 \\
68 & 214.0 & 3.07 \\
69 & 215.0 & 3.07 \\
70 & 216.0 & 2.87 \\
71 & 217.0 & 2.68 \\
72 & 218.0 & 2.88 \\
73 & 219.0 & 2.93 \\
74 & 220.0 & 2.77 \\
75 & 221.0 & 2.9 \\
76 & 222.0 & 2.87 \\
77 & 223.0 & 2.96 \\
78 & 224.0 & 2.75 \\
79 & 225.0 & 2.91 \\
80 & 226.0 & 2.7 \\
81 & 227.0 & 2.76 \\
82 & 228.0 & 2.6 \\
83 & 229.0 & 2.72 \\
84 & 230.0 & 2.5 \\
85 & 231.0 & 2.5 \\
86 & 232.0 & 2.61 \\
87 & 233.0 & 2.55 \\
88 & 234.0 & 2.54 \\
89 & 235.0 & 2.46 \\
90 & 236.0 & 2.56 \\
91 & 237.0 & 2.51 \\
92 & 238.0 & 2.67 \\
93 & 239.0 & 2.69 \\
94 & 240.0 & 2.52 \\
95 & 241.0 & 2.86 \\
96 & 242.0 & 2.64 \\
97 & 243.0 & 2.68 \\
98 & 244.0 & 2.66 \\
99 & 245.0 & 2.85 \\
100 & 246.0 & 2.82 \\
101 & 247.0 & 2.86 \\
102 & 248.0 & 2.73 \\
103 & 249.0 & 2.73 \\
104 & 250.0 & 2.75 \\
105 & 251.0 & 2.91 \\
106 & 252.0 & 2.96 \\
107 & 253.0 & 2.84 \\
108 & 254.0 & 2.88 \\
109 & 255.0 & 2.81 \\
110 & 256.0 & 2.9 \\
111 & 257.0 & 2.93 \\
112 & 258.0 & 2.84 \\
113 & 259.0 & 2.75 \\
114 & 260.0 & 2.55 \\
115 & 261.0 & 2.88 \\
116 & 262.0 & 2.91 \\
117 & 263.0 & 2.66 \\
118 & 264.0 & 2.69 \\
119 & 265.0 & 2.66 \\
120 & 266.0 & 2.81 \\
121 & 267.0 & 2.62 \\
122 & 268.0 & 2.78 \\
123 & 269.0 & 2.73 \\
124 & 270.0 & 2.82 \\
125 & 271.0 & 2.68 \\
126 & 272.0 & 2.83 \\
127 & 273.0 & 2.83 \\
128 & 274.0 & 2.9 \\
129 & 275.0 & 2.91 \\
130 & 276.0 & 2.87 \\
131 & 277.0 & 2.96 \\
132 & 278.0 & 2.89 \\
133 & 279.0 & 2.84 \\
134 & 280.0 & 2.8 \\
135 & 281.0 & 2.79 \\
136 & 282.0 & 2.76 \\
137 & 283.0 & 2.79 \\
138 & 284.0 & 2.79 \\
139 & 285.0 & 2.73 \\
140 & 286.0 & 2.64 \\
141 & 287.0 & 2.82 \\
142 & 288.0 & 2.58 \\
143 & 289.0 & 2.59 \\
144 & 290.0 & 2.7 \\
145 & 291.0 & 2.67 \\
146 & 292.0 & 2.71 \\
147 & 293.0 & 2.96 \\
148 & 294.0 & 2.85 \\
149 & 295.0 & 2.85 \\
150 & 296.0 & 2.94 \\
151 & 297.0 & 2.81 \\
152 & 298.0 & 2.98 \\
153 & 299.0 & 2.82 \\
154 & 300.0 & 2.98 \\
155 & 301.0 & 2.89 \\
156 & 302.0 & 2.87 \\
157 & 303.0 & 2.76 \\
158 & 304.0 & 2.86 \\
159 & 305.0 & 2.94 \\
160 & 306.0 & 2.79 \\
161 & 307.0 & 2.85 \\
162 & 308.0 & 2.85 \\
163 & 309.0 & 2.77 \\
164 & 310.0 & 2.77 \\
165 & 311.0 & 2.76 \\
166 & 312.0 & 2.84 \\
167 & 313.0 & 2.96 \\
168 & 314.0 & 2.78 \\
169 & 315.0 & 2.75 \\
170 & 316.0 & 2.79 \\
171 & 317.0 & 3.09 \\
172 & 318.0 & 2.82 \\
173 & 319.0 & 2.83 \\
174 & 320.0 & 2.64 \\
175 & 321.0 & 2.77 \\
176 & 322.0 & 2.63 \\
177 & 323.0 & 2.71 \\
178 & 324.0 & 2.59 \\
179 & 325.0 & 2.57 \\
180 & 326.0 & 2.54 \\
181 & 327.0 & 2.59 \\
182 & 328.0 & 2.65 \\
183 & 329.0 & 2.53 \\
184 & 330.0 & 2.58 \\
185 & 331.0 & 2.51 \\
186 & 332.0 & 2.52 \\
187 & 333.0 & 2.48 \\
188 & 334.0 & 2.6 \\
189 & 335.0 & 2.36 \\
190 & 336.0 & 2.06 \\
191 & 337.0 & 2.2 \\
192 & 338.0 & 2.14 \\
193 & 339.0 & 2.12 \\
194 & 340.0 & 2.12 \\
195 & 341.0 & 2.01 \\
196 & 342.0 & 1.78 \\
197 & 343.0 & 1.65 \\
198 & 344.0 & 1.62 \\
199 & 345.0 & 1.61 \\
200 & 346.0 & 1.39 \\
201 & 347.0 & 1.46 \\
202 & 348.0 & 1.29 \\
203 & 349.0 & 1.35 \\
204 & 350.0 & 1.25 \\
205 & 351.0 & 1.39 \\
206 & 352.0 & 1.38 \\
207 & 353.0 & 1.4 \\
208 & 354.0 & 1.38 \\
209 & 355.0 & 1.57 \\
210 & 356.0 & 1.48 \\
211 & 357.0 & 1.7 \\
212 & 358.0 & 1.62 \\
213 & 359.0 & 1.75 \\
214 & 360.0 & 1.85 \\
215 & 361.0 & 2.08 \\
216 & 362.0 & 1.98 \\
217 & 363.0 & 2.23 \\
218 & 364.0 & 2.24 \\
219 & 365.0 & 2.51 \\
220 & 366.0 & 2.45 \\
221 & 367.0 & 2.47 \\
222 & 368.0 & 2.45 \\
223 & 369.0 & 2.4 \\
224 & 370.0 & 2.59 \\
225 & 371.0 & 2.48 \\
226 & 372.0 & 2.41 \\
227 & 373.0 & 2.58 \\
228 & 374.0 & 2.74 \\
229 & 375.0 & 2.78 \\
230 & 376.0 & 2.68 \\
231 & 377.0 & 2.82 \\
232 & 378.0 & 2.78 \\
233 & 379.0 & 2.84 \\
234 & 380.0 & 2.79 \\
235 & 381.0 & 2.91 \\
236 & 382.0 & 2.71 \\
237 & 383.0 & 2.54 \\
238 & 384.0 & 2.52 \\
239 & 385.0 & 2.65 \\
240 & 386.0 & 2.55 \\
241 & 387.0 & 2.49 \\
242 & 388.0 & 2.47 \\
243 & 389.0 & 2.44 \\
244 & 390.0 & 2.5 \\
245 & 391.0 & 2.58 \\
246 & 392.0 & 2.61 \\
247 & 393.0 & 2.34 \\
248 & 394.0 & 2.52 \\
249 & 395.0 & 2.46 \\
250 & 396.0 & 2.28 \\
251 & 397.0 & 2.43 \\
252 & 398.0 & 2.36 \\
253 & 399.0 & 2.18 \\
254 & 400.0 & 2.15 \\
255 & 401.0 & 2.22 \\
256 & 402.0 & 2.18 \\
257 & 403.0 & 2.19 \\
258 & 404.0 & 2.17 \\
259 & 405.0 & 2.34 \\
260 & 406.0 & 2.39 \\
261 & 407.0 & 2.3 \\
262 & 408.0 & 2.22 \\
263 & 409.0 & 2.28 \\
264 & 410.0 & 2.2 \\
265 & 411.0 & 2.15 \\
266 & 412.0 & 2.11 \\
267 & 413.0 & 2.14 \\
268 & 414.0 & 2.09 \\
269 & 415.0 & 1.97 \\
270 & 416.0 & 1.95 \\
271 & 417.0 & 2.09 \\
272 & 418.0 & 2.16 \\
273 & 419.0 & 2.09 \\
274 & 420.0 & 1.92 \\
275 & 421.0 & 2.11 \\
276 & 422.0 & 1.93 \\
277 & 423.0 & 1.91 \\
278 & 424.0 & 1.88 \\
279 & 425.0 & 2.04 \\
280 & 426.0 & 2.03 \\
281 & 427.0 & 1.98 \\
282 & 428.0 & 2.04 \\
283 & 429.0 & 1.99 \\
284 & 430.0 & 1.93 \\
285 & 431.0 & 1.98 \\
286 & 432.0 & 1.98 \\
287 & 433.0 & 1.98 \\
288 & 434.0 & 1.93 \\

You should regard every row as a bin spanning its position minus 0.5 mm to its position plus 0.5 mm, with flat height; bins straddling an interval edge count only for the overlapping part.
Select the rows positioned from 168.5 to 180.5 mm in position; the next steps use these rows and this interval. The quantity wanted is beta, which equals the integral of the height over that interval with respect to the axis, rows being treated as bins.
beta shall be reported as 29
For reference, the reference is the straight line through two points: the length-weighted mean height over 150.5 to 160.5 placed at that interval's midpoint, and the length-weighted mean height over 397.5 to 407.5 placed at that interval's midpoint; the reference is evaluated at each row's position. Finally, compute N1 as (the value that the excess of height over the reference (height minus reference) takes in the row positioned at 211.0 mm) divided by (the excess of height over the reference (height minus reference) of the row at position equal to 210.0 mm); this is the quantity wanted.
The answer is 1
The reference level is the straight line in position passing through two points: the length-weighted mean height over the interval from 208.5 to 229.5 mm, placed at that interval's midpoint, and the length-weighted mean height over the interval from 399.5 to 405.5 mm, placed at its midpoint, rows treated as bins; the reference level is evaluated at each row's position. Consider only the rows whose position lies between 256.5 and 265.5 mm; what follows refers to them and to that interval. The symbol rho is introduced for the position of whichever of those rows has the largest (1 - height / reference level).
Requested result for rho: 260.0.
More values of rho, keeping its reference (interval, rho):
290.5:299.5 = 291.0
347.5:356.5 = 350.0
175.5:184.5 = 183.0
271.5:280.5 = 272.0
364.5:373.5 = 369.0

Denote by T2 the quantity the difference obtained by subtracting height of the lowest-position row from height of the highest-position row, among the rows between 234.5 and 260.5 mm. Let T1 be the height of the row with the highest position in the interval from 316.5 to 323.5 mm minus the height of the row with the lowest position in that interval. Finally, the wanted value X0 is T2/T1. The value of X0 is 0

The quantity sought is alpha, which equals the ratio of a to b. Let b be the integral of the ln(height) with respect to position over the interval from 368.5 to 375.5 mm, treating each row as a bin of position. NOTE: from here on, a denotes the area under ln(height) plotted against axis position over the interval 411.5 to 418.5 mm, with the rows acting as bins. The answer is 0.77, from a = 5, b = 6.6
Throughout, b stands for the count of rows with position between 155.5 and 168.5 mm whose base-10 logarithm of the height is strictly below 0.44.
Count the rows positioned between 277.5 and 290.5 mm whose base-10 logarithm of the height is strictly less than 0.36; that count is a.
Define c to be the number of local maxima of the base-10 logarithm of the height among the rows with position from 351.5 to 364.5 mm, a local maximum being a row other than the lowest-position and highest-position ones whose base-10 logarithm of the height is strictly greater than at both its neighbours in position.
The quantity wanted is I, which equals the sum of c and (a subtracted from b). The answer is 4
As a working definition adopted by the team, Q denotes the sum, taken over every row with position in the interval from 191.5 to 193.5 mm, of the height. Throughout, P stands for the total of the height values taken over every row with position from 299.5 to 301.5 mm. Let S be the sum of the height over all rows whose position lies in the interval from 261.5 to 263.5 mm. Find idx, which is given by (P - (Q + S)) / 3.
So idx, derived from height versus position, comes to -1.3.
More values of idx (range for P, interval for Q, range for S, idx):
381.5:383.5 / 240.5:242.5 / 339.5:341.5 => -1.5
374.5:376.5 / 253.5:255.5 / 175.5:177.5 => -1.6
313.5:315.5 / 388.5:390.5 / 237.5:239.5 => -1.6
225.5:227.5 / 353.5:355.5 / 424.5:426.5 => -0.5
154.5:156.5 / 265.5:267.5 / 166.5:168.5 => -1.8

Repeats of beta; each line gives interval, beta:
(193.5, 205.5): 34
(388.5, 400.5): 29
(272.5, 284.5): 34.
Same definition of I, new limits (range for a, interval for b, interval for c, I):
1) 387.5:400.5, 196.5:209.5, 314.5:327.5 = 1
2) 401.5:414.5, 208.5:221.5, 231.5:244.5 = -5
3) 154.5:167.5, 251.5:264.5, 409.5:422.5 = 7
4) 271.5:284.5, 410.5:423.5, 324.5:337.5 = 17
